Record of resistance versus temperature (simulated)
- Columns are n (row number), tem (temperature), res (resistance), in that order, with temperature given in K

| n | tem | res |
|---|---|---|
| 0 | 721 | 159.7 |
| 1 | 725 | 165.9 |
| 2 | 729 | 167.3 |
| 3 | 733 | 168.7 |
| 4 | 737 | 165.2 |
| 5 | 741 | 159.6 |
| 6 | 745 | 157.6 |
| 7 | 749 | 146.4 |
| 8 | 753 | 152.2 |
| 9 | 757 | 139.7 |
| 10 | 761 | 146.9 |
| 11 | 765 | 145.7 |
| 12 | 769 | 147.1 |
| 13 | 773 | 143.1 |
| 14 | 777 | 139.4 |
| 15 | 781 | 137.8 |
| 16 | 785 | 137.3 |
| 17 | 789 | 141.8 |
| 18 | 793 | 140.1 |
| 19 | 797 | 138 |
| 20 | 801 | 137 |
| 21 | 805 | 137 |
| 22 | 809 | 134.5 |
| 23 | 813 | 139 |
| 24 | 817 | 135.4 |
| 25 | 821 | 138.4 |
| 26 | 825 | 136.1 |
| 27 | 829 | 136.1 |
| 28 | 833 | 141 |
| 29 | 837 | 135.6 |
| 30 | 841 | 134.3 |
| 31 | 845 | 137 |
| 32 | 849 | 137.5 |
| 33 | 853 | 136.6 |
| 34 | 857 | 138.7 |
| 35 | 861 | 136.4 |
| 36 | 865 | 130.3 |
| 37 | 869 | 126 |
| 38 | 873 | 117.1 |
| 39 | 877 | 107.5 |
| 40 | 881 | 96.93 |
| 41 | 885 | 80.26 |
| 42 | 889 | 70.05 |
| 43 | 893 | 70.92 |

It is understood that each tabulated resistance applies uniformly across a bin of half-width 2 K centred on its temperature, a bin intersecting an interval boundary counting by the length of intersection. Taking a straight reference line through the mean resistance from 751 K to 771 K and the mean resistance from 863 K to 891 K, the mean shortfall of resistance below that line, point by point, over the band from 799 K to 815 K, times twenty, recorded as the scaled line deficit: -147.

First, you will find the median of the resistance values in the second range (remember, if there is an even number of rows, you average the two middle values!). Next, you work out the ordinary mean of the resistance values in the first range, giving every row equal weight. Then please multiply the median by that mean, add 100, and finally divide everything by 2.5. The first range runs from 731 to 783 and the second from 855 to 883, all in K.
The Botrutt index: 7598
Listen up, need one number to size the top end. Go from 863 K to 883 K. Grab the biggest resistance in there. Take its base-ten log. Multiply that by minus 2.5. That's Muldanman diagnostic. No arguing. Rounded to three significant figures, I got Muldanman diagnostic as -5.29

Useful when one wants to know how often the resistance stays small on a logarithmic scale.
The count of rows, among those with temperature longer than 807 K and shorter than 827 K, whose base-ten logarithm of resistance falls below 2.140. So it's 3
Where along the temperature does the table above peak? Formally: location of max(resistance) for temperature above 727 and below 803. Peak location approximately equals 733 K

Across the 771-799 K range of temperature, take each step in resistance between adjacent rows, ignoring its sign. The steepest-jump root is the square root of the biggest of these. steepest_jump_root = 2.1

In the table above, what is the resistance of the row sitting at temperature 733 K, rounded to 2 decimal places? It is 168.70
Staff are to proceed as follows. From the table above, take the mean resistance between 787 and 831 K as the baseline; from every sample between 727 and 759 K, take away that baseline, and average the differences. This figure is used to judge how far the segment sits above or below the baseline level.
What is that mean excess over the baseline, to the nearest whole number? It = 20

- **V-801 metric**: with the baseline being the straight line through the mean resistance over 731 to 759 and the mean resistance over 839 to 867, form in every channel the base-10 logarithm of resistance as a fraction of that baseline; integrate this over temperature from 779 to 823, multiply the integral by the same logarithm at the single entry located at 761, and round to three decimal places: 0.017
